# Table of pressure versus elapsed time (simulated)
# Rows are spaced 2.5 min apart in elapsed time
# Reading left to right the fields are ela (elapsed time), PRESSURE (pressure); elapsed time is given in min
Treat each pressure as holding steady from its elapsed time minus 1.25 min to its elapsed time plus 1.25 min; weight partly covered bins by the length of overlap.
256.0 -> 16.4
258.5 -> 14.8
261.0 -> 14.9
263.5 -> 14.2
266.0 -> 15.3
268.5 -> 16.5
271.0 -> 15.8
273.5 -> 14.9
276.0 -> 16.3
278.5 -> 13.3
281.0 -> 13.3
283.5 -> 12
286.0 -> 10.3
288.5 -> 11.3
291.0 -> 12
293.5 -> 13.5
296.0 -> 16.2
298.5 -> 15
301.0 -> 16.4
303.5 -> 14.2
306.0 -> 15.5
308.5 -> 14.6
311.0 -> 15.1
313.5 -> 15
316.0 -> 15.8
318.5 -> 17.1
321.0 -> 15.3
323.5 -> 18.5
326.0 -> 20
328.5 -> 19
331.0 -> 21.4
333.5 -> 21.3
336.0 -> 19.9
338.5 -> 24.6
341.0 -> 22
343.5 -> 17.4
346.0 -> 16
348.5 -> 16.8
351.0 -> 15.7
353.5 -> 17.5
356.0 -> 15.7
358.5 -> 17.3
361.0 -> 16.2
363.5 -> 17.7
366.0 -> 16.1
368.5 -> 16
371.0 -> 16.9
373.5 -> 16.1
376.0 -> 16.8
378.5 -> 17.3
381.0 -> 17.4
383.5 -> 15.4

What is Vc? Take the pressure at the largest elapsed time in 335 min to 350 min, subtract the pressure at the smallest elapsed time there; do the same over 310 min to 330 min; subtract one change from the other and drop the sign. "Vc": 7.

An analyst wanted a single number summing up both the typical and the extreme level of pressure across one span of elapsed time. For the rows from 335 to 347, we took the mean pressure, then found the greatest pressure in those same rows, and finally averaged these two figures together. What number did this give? 22.3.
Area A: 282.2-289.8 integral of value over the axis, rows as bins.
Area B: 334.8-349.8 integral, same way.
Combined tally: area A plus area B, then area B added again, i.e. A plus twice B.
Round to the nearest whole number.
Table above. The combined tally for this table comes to 668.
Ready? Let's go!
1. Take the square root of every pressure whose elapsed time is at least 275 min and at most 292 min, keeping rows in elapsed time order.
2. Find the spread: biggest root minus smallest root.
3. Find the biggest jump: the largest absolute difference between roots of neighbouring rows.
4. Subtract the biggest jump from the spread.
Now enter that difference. 0.44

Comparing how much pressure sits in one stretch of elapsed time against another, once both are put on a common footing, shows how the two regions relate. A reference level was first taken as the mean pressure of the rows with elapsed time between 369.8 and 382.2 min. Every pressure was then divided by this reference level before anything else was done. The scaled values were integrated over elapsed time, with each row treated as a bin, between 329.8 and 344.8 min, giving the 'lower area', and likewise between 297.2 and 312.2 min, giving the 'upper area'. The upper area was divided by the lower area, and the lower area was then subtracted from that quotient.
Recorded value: -18.0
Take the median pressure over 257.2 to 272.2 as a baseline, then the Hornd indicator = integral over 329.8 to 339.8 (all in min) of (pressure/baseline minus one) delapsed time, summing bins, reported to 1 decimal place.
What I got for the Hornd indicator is 4.4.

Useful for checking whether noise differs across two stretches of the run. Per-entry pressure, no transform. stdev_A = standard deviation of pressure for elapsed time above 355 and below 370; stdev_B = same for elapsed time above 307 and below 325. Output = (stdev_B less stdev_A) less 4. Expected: -3.4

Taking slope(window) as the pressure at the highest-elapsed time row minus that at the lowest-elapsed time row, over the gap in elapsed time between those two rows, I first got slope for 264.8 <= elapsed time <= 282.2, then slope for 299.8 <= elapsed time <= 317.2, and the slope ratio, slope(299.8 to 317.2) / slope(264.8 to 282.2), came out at 0.30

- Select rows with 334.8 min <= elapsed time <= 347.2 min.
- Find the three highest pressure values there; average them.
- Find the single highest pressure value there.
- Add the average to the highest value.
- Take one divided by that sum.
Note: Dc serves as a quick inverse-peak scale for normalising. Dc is 0.0214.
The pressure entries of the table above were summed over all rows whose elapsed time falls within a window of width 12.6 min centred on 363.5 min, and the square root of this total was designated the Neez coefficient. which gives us 9.1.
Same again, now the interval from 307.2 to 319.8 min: 8.8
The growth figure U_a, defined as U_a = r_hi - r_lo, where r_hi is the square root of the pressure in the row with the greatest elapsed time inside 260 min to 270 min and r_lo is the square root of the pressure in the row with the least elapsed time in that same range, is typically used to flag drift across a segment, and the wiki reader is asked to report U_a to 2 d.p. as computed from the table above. 0.20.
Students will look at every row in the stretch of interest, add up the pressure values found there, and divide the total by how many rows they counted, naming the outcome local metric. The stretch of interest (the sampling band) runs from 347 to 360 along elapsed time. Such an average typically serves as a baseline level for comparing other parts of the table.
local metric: 17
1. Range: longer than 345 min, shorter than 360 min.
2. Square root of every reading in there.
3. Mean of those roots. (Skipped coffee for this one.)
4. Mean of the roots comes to 4.1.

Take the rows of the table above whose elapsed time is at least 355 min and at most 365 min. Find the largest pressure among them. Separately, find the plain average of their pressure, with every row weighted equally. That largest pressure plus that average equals 34.4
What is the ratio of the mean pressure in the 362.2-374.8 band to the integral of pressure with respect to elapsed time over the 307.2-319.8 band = 0.085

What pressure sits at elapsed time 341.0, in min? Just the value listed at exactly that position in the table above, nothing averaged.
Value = 22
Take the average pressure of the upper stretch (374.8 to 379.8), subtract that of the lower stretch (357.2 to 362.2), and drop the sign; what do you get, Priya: 0.3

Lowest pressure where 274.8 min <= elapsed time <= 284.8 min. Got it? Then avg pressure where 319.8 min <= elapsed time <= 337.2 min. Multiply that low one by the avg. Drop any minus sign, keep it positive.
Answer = 232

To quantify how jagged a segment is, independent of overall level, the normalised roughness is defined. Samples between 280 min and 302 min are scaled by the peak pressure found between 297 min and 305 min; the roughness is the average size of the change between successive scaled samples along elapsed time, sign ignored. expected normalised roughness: 0.088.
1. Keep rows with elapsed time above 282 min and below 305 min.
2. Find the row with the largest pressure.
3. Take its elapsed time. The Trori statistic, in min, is 301.0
